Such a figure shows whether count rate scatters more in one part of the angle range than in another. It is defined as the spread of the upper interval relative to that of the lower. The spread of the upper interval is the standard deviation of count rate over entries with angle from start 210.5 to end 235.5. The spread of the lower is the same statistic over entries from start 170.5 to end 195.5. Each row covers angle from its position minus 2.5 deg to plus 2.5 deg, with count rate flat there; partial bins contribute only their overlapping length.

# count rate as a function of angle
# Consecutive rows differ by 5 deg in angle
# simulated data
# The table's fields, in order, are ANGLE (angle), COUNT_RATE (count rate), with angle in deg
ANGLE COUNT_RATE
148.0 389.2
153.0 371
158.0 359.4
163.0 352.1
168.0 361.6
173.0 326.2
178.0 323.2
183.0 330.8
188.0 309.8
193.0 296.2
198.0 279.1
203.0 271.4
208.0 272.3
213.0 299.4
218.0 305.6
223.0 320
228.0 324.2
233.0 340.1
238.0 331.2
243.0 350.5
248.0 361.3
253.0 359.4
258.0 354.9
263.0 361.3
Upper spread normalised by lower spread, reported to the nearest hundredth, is 1.14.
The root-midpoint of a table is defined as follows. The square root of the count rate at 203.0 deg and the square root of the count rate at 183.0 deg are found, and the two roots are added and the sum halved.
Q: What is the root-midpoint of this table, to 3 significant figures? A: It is 17.3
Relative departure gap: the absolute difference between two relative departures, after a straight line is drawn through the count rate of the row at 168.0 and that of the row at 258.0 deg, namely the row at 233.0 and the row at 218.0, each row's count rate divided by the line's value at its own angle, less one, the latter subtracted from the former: 0.10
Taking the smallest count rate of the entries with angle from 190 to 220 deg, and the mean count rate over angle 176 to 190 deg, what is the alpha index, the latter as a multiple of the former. 1.18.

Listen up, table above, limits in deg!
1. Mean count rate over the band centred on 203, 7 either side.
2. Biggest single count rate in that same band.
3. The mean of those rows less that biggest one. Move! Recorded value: -5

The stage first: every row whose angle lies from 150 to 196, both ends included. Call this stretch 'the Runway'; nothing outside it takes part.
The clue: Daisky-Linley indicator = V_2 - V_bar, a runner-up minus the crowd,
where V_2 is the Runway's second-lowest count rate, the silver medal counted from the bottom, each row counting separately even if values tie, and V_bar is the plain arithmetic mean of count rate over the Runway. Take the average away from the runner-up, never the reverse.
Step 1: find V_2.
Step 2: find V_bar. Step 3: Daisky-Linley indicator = -27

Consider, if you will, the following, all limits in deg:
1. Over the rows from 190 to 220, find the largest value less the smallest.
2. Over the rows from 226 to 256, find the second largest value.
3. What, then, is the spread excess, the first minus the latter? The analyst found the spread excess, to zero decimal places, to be -325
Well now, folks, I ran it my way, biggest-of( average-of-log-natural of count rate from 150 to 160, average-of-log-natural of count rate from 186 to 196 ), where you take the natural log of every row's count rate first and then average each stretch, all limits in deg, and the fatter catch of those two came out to 5.90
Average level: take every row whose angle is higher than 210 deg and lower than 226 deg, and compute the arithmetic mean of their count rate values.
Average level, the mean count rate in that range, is 308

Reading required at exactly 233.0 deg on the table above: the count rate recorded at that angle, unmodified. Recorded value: 340.1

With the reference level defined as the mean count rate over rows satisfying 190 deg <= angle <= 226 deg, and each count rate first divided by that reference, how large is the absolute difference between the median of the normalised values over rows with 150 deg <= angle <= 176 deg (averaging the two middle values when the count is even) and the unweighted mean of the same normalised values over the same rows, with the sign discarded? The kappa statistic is 0.018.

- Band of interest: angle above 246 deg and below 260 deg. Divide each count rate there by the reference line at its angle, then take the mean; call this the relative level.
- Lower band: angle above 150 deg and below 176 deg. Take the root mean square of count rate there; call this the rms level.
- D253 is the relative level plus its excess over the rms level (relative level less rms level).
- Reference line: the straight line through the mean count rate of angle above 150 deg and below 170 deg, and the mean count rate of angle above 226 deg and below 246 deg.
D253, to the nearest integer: -352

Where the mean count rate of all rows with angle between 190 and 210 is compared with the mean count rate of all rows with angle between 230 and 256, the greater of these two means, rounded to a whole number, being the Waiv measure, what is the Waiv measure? 348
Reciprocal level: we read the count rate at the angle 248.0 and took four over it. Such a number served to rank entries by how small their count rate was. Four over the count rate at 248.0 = 0.0111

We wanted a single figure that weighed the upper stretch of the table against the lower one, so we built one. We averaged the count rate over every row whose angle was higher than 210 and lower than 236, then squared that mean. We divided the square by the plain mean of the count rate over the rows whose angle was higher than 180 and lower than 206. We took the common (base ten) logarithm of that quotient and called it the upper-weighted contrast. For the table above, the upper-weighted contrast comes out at 2.53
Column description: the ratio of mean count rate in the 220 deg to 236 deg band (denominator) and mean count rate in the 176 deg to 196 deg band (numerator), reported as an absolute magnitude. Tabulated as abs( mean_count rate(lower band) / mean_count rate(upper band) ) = 0.96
